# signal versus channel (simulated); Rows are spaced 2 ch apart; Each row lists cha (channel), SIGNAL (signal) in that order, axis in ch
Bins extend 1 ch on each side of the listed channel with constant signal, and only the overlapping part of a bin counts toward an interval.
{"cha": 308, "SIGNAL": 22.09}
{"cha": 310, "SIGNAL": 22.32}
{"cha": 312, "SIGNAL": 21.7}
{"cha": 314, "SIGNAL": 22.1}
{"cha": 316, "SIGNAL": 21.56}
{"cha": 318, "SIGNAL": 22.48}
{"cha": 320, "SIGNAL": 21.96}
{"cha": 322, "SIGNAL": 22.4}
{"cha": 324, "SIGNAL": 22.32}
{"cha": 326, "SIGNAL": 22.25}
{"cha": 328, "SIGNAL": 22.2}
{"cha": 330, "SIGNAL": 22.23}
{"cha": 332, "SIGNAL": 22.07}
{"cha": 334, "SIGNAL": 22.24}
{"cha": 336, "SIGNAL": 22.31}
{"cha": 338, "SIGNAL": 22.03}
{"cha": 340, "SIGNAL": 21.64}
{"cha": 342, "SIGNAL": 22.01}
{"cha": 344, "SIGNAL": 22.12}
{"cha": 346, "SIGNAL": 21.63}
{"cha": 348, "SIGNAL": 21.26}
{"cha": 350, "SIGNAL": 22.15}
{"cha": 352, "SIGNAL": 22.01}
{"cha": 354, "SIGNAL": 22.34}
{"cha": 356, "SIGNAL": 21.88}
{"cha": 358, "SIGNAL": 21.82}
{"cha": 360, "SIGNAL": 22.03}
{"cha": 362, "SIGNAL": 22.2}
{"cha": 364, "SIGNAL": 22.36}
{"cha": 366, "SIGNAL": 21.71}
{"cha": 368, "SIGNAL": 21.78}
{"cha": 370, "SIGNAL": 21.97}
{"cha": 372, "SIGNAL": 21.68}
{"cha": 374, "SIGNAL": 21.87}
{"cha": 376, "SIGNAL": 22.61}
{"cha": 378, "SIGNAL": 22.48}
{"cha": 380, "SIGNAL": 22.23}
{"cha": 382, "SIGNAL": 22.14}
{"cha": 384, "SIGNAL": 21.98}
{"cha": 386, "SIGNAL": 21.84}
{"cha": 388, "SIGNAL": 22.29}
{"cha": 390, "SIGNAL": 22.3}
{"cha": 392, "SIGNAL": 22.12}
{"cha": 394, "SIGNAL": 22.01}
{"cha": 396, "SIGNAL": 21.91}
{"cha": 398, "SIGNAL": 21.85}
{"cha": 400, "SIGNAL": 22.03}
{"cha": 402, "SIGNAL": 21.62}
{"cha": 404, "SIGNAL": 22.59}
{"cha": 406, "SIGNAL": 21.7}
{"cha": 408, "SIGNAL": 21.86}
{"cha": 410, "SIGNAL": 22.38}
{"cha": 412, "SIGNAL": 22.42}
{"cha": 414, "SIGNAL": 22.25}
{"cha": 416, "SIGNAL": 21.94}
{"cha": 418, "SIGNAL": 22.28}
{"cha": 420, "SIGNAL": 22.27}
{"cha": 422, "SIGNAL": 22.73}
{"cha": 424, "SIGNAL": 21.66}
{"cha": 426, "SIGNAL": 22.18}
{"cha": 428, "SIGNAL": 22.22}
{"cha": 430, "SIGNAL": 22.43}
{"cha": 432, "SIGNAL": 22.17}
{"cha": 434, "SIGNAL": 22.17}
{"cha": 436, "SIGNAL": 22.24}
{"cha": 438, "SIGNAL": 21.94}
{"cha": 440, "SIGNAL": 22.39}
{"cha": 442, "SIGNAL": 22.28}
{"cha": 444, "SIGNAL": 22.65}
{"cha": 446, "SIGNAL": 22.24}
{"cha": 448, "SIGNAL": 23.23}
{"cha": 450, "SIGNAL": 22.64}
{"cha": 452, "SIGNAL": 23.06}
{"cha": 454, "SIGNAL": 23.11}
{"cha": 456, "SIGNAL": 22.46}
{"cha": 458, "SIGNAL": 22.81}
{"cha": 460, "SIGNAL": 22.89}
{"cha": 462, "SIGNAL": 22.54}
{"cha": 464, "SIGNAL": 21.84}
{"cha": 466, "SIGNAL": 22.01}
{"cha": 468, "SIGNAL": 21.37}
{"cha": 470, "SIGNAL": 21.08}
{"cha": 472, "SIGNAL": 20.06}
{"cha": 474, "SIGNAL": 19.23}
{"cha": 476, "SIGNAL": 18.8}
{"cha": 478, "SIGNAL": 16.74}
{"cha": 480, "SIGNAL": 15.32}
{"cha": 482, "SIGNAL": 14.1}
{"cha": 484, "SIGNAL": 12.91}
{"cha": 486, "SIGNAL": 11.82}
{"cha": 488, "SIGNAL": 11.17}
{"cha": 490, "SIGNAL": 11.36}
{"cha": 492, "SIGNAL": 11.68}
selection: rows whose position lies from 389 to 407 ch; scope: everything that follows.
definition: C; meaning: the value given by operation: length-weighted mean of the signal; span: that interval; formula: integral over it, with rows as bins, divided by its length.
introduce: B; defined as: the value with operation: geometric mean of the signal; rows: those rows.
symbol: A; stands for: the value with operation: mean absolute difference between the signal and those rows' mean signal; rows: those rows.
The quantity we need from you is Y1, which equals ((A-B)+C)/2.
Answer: 0.110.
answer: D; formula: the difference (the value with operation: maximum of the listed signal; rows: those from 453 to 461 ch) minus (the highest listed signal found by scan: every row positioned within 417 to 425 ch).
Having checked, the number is 0.4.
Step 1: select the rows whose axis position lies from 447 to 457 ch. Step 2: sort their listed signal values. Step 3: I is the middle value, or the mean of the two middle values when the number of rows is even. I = 23.06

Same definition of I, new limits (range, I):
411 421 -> 22.27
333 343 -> 22.03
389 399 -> 22.01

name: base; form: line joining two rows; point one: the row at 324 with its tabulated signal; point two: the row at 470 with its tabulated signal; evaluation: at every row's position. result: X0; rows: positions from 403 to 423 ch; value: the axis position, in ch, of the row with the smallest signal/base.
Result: 406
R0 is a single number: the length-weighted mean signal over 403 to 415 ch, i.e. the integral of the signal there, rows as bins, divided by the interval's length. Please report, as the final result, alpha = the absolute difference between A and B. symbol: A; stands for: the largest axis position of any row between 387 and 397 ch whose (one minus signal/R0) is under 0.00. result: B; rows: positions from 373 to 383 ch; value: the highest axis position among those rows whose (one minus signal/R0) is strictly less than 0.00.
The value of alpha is 10 ch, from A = 390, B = 380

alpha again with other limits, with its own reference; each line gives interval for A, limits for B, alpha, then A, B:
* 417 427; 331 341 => 86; 422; 336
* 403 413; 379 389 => 24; 412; 388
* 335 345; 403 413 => 76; 336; 412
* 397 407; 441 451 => 46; 404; 450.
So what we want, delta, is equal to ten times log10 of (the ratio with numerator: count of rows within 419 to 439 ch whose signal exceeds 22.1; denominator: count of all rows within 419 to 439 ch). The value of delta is -1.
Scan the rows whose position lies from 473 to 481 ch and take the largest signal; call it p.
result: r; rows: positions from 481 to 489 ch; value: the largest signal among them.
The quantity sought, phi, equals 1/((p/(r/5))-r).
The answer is -0.137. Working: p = 19.23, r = 14.1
